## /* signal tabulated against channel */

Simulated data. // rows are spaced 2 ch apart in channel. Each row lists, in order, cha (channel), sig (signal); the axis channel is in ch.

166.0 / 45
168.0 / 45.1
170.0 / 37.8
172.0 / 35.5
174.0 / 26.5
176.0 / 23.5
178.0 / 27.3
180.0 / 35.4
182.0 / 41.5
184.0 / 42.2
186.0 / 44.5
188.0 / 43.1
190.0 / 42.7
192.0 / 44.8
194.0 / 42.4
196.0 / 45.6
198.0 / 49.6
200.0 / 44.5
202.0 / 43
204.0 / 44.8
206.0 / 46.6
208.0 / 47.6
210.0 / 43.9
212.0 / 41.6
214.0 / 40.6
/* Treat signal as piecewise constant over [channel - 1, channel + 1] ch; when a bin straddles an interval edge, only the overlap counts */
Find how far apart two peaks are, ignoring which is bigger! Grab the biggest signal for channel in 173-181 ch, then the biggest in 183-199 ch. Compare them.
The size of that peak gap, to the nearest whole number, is 14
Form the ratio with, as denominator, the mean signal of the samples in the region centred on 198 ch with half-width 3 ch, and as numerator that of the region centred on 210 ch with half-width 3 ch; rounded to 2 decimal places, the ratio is 0.95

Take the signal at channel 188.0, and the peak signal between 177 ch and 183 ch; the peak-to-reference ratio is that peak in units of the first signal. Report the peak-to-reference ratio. 0.96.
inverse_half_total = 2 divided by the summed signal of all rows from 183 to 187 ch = 0.023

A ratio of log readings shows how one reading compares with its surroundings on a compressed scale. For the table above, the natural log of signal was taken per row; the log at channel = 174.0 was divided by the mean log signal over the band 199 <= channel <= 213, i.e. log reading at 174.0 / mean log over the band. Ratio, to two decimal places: 0.86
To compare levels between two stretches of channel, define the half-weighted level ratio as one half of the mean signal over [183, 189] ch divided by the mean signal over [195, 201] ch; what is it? 0.46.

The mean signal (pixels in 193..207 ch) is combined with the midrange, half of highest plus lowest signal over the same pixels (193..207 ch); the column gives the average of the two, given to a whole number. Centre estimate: 46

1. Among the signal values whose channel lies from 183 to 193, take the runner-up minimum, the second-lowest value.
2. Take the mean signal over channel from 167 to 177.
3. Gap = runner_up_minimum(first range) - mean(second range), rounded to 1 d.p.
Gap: 9.0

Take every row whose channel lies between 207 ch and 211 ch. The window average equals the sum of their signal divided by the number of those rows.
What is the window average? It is 46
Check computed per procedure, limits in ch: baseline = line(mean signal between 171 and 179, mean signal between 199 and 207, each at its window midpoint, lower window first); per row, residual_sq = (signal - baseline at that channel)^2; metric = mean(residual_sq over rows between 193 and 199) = 32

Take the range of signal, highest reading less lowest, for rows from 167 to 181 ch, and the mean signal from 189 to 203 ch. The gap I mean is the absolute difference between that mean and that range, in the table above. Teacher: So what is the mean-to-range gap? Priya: 23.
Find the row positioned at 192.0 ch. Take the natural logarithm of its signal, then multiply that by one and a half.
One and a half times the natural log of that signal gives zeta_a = 5.70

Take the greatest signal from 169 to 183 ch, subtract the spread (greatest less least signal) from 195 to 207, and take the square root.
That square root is 5.9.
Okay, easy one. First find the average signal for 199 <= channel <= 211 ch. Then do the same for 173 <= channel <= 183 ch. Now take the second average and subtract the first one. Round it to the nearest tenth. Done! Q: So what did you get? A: -14.2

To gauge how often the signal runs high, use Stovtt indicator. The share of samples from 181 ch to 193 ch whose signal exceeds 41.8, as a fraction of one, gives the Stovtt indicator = 0.83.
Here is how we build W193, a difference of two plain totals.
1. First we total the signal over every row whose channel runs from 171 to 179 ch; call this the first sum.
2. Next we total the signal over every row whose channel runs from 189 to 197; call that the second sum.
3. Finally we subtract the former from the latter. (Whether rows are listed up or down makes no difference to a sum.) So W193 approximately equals 63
